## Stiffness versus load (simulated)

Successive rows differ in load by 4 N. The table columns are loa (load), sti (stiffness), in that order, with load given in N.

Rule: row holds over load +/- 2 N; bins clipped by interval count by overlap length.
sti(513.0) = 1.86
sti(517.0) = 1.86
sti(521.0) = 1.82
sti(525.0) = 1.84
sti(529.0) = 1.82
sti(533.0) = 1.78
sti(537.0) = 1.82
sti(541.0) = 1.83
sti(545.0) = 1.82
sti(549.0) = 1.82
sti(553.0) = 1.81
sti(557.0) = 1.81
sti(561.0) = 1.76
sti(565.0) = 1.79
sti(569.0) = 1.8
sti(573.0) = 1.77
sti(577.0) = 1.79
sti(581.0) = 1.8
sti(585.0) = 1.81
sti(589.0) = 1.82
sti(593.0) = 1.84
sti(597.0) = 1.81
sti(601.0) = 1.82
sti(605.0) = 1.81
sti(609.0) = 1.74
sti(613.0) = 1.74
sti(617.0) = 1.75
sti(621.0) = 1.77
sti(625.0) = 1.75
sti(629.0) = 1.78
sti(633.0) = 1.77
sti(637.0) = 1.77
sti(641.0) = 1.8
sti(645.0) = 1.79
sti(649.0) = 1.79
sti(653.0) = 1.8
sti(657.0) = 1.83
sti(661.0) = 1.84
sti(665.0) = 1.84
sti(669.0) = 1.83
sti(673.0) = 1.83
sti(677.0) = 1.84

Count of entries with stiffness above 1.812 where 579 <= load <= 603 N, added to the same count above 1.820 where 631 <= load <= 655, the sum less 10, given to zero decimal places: -7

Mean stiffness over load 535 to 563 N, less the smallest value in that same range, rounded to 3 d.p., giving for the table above 0.050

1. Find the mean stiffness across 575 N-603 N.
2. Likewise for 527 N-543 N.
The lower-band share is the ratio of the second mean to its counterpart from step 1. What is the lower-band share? 1.00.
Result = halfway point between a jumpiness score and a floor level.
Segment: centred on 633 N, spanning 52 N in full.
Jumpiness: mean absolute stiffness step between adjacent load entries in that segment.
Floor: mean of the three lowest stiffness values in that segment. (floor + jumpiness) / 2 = 0.879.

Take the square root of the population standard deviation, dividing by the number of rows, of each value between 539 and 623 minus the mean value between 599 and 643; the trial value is 0.170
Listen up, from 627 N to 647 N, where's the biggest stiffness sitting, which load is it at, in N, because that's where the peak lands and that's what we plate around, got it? 641.0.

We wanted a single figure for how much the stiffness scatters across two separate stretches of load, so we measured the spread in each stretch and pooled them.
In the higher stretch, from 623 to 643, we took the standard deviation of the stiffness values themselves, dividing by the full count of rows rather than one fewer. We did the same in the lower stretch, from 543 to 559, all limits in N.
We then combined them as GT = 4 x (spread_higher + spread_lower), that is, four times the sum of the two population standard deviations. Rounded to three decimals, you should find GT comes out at 0.085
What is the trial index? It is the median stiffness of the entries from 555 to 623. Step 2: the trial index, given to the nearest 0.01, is 1.80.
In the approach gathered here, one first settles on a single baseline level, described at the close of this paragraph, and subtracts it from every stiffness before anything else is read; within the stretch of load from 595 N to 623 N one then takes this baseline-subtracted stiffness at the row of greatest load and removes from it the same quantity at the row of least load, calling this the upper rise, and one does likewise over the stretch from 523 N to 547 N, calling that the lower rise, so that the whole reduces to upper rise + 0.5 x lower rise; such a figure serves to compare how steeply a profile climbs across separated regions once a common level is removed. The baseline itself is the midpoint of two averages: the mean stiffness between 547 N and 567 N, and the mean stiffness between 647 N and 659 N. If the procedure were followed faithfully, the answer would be -0.05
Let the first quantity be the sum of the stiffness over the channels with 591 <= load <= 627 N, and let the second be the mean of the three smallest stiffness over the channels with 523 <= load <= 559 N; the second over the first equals 0.112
